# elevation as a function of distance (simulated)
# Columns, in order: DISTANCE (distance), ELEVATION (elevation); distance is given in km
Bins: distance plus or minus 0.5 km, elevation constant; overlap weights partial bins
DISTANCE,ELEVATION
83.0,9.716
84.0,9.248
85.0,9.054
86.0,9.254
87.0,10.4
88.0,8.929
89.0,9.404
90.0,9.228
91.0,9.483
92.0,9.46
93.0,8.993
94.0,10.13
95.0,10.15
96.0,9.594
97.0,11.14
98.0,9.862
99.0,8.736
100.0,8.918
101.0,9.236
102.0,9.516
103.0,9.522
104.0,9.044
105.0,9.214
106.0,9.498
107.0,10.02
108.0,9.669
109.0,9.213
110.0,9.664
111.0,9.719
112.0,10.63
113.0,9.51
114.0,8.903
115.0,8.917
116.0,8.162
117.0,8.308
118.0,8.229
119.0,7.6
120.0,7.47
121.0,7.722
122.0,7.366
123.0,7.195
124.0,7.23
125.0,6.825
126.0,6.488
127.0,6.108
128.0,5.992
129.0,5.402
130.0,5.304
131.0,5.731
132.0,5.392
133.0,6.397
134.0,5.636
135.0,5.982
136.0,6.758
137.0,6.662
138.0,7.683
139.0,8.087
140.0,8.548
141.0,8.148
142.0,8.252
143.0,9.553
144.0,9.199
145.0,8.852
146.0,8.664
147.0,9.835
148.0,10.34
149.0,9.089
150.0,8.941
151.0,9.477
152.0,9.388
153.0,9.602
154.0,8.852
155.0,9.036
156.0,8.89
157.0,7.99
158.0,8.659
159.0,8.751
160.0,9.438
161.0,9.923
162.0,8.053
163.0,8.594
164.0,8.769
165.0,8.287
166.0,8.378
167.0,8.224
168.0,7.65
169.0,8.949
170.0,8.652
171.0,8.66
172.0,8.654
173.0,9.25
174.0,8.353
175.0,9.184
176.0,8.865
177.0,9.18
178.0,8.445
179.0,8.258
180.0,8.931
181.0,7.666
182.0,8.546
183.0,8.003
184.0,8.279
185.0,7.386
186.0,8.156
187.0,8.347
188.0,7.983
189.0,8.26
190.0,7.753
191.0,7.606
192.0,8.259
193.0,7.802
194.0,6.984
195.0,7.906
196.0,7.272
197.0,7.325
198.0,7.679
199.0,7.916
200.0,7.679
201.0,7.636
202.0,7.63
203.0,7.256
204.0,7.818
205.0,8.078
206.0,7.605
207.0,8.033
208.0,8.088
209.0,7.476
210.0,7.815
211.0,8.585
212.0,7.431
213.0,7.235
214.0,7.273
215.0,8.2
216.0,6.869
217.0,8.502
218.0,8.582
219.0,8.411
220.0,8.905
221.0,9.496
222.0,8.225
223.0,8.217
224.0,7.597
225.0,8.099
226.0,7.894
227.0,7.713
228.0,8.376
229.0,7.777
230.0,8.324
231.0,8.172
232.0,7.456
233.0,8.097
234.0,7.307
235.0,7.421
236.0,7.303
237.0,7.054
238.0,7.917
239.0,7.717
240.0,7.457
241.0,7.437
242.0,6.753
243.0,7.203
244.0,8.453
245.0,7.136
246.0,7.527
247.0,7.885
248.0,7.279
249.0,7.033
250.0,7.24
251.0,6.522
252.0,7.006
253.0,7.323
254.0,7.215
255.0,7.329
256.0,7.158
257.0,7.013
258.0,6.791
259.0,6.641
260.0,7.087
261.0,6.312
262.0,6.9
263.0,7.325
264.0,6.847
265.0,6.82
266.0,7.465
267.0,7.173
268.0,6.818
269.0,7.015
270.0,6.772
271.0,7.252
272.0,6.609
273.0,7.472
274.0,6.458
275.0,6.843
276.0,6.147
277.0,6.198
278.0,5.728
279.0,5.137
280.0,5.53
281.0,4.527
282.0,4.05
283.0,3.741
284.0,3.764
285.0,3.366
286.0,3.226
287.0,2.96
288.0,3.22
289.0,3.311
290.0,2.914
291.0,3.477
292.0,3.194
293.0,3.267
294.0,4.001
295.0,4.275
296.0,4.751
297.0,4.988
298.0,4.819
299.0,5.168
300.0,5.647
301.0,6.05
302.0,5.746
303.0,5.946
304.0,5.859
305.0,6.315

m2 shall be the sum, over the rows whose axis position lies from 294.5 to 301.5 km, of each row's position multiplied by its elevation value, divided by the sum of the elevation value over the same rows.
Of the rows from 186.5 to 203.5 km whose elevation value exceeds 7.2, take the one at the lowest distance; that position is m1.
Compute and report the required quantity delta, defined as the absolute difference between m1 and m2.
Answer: 111.2 km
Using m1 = 187.0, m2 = 298.2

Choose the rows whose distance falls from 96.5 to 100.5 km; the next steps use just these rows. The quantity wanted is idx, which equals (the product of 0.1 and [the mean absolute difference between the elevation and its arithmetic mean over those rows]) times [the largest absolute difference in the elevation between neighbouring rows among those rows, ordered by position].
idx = 0.107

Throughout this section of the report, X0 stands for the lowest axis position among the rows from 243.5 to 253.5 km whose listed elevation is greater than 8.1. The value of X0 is 244.0 km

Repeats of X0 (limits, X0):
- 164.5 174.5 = 165.0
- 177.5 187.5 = 178.0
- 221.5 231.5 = 222.0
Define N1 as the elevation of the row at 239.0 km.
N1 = 7.717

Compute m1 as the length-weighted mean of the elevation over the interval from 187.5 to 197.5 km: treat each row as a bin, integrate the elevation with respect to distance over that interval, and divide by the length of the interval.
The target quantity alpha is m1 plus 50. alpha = 57.7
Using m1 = 7.7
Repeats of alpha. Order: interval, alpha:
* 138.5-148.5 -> 58.9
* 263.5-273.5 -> 57.0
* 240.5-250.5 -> 57.4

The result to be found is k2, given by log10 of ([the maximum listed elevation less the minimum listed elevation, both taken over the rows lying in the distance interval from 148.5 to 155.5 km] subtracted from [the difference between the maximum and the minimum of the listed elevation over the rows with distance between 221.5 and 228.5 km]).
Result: -1.54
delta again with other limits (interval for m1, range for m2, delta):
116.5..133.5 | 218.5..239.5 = 111.7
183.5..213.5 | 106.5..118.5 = 71.7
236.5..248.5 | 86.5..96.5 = 146.5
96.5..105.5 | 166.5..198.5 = 85.1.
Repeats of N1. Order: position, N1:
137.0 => 6.662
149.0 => 9.089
